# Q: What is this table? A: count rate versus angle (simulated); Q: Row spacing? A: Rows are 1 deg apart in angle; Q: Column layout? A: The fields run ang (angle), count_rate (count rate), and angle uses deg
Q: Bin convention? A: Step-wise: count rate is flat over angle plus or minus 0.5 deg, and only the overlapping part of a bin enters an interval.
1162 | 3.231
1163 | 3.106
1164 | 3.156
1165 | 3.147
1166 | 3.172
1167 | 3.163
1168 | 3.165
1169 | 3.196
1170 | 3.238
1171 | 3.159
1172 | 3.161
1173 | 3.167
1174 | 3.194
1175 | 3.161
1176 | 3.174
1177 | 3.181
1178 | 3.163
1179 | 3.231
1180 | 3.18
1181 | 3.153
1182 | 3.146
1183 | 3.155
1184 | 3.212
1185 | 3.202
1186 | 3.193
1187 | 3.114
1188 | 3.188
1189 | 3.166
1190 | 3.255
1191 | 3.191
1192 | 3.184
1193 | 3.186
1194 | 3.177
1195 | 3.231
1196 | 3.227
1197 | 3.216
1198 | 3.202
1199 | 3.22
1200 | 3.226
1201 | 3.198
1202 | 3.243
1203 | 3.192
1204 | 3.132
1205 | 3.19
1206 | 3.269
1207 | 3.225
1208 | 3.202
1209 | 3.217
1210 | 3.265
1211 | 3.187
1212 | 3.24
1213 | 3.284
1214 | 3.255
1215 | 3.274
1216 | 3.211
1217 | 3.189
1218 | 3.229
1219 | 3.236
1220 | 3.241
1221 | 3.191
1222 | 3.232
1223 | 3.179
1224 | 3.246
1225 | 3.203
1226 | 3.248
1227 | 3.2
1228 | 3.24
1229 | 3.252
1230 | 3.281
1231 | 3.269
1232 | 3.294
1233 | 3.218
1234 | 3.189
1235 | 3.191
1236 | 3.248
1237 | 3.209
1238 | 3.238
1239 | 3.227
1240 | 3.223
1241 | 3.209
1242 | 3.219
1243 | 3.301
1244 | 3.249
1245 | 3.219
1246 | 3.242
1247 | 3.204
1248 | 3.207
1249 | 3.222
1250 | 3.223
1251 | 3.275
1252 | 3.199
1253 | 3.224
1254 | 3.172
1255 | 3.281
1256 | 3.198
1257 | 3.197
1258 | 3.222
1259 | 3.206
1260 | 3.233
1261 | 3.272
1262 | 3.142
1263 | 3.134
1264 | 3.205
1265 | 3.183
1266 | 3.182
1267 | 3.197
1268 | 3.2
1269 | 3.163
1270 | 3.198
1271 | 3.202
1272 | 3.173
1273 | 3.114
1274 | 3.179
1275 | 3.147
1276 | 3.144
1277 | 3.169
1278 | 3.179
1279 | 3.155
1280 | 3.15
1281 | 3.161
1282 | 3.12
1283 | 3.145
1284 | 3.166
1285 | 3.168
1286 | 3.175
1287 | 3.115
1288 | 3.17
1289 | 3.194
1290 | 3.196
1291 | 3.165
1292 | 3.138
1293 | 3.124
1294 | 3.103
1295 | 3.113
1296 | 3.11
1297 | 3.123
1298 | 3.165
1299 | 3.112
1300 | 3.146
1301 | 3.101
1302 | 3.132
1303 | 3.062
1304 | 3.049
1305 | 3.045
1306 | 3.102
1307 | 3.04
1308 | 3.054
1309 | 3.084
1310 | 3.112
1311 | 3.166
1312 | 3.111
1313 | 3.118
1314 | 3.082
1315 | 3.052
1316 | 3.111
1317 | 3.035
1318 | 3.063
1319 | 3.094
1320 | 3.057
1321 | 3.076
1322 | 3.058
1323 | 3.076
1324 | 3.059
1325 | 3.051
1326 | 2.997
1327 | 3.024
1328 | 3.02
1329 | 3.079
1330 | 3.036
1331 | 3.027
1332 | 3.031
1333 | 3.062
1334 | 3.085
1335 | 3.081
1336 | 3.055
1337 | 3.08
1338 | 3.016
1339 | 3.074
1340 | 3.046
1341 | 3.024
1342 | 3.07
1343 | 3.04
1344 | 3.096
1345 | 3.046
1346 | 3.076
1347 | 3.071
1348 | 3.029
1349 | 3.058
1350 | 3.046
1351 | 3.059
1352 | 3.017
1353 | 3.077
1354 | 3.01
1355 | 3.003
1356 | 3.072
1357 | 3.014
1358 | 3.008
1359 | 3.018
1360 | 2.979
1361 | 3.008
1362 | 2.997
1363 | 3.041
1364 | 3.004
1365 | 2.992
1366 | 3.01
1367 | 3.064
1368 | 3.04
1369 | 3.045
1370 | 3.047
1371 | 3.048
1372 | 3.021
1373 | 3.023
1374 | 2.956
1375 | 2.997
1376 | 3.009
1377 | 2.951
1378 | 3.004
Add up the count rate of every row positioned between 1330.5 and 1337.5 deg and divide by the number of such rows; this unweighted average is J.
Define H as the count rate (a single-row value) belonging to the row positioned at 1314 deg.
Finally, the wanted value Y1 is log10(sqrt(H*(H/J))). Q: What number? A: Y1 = 0.246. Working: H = 3.082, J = 3.06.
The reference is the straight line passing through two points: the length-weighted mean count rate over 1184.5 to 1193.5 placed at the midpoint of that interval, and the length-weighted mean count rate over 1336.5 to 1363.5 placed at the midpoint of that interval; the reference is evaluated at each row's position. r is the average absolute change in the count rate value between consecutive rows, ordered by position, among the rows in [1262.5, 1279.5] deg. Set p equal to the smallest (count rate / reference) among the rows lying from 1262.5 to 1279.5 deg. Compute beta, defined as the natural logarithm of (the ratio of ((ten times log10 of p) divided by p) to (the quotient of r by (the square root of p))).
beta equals -1.6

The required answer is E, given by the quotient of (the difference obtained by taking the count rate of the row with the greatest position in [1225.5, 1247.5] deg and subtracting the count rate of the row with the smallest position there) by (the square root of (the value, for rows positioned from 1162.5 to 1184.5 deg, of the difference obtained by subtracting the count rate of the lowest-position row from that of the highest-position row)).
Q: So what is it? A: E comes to -0.1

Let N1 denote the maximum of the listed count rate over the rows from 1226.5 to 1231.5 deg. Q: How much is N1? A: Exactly 3.281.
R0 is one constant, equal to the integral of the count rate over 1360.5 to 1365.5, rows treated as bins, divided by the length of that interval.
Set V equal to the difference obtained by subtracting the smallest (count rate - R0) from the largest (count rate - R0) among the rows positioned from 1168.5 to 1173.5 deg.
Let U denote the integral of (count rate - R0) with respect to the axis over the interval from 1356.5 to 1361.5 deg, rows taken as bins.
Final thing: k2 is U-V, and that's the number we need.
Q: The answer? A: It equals -0.1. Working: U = 0.0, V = 0.079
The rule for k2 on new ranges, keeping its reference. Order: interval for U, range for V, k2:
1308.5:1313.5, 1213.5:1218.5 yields 0.5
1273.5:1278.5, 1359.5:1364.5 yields 0.7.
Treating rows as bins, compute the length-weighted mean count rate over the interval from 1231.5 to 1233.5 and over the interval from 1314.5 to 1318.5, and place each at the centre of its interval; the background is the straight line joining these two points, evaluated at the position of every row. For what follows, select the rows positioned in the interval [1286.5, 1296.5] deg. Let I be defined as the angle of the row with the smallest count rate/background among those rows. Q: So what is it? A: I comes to 1287 deg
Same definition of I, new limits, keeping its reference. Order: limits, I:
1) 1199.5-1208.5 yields 1204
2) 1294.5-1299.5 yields 1296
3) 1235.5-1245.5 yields 1237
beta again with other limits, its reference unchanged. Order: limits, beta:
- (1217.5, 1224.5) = -0.1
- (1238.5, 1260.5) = 0.6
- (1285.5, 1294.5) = -0.5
